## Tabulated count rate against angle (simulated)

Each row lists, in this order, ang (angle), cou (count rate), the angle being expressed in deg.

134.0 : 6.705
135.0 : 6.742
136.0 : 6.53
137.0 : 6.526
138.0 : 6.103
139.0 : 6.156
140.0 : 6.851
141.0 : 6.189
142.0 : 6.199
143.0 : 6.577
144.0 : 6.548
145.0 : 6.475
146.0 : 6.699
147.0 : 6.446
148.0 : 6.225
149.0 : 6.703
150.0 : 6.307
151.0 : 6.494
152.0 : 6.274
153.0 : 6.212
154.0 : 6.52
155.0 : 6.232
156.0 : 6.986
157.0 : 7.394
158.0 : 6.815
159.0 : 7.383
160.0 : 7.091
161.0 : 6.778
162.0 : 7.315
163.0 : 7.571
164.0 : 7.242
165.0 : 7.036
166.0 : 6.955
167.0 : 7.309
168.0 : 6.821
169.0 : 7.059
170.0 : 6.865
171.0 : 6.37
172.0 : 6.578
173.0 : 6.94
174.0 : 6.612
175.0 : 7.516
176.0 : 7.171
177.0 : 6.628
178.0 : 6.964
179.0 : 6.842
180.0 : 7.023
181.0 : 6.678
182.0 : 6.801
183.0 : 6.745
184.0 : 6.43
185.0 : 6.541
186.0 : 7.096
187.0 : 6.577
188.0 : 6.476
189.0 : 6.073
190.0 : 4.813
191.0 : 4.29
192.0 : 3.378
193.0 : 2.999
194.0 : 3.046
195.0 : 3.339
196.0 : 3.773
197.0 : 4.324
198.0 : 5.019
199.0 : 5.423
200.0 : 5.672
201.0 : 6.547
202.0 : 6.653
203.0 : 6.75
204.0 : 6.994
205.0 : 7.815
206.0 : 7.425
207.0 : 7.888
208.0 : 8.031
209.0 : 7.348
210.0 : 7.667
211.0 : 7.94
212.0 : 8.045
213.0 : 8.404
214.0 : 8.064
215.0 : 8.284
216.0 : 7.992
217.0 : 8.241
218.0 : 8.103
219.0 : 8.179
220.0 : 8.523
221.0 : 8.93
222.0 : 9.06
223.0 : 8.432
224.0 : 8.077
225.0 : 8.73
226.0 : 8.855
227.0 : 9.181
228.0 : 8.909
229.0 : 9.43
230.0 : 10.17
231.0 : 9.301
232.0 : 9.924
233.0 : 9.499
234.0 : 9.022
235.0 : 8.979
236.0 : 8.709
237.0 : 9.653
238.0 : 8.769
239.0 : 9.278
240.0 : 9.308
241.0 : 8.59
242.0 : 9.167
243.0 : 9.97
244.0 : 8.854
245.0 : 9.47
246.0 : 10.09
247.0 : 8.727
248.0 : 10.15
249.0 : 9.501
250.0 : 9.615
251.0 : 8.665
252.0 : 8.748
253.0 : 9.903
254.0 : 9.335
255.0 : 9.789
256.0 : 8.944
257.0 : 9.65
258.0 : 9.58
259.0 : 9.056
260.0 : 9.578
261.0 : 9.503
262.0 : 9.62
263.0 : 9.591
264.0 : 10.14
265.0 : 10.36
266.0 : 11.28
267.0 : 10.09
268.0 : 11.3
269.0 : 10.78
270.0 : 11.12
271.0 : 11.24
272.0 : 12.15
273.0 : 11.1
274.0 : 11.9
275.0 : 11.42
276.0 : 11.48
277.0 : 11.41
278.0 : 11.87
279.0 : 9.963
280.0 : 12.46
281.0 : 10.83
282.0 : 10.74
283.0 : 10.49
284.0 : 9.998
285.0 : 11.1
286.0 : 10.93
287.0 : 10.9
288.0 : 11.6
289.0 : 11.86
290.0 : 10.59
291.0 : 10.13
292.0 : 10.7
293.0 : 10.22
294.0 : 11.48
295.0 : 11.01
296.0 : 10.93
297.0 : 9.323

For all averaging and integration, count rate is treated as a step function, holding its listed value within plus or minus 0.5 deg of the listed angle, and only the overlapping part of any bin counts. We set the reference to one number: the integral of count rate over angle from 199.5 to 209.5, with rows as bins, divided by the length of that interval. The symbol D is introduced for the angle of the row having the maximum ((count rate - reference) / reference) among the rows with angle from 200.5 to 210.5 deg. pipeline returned 208.0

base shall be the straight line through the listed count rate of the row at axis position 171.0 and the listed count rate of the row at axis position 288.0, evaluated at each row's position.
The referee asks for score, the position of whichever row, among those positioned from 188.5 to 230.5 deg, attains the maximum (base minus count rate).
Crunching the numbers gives 193.0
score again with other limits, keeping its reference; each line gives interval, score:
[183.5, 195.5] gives 193.0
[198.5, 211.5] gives 199.0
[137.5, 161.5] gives 155.0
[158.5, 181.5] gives 181.0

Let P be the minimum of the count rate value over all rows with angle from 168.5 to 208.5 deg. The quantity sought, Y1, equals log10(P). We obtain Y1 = 0.48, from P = 2.999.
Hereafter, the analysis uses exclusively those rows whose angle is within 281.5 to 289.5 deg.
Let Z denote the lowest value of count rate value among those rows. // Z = 9.998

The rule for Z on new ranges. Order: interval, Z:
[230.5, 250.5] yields 8.59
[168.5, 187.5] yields 6.37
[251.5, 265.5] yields 8.748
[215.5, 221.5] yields 7.992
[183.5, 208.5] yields 2.999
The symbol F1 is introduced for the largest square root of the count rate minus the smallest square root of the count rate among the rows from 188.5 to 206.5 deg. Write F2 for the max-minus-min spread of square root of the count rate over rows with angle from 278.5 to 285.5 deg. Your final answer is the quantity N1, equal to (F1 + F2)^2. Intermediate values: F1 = 1.06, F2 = 0.4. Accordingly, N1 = 2.1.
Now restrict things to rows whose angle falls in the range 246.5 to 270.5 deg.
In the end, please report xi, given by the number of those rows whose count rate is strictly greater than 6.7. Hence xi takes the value 24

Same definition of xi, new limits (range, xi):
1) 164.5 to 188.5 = 15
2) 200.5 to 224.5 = 22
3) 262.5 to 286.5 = 24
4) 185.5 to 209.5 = 8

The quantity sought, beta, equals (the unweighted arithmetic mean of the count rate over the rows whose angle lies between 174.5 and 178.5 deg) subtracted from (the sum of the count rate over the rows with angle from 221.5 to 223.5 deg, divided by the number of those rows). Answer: 1.7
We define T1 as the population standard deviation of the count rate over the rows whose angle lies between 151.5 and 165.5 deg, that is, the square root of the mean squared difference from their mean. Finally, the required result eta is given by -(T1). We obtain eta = -0.4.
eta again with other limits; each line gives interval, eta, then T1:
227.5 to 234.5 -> -0.4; 0.42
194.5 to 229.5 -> -1.5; 1.52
